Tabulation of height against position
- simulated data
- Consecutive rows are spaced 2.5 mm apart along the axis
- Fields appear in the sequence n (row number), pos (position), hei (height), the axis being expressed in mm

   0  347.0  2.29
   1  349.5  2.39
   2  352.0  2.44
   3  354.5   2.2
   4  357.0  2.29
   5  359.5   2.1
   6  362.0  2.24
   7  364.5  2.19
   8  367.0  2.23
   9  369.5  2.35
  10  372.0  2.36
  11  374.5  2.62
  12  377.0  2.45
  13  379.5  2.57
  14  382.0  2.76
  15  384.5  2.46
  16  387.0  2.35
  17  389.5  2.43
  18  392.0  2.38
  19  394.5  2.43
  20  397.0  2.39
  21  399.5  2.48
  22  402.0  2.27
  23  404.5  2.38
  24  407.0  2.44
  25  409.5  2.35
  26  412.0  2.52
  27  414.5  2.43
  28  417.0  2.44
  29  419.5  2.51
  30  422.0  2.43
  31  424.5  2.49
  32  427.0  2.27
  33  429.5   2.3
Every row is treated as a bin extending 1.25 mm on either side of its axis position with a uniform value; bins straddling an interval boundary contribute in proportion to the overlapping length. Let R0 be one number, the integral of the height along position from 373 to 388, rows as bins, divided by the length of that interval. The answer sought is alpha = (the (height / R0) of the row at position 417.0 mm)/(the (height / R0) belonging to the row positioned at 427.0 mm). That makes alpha 1.07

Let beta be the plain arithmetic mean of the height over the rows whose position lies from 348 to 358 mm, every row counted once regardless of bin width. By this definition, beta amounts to 2.33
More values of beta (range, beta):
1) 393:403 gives 2.39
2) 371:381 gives 2.50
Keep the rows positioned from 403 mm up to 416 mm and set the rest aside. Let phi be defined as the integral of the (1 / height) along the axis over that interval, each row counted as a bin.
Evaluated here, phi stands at 5.37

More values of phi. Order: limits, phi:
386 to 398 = 5.01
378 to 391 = 5.19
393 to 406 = 5.44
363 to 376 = 5.55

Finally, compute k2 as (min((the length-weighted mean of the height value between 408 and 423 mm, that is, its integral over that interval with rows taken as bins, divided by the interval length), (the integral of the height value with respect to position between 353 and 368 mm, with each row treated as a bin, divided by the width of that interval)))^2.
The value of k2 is 4.9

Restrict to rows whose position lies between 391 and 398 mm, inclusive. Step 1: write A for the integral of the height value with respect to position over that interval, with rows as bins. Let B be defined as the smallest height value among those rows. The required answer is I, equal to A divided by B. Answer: 7.1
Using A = 16.8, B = 2.38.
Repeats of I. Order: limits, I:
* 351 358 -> 7.3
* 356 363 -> 7.4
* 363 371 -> 8.3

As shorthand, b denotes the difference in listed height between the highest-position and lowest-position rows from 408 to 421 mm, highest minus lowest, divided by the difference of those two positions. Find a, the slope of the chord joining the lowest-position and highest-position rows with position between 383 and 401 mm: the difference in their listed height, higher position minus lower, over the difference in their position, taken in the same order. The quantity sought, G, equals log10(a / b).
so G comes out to -1.1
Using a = 0.001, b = 0.016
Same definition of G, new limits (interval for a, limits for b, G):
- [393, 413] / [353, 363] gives 0.0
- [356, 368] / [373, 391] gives -0.3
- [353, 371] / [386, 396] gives 0.0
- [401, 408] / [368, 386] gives 0.7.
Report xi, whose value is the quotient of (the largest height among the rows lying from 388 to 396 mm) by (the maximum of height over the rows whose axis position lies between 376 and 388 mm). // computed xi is 0.88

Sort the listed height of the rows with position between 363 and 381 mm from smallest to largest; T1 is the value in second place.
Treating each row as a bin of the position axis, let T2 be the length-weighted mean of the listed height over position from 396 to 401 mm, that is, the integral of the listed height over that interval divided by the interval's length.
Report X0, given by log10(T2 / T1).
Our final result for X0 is 0.04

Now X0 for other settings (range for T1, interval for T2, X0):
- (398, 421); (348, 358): 0.00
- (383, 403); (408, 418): 0.02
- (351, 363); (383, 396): 0.04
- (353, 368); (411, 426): 0.05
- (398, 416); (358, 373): -0.02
